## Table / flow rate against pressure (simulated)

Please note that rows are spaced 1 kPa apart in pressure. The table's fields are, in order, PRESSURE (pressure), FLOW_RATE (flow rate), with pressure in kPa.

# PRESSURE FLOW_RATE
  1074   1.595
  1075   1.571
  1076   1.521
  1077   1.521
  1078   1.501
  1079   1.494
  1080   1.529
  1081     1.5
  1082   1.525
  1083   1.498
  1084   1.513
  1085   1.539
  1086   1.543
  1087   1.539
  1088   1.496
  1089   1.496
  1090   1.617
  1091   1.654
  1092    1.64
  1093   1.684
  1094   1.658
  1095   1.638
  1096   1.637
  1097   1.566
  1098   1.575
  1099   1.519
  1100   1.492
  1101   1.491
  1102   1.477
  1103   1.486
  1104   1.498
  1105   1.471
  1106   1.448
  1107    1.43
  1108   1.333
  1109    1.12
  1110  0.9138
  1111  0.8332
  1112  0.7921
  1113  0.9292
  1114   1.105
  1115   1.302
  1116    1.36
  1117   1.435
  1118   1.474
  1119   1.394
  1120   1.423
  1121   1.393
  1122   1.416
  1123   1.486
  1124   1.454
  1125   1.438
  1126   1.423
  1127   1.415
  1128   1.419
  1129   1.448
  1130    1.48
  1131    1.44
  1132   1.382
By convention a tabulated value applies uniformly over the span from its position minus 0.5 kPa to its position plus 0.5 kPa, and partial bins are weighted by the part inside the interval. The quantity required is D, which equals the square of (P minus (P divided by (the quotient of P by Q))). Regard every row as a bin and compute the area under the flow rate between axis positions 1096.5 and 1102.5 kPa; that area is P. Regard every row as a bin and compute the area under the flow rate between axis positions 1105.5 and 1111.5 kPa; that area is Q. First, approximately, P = 9.1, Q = 7.1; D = 4.2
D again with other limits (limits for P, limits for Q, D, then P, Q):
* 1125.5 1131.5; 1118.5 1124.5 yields 0.0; 8.6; 8.6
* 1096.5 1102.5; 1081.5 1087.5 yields 0.0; 9.1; 9.2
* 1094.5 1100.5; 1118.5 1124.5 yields 0.7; 9.4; 8.6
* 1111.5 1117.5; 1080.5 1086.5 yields 4.8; 6.9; 9.1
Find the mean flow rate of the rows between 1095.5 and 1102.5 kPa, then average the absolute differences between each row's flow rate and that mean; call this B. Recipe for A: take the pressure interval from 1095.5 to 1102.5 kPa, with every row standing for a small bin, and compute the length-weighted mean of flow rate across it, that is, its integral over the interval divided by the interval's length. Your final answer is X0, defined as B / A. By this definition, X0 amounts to 0.031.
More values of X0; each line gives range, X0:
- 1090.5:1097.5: 0.014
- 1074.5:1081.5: 0.012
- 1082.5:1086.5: 0.012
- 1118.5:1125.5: 0.018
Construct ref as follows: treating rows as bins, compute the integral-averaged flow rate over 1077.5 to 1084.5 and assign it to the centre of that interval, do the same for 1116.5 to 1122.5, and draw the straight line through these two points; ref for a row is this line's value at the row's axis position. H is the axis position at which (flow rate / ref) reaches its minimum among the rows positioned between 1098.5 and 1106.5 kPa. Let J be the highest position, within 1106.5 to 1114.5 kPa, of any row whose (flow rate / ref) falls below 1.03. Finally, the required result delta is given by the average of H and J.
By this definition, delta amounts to 1110.0 kPa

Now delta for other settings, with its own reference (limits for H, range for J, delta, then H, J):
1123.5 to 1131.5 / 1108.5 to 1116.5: 1121.5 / 1127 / 1116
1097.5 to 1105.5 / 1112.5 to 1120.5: 1111.0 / 1102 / 1120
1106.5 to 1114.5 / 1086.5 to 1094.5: 1100.5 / 1112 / 1089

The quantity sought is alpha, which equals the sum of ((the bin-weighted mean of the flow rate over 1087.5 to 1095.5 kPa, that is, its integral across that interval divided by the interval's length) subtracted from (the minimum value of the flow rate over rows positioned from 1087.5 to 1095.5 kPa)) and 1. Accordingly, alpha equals 0.89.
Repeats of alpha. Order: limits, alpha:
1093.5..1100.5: 0.91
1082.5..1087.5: 0.97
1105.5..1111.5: 0.65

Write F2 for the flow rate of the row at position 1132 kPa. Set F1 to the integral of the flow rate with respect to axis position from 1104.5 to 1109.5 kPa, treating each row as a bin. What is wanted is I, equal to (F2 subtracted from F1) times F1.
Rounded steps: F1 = 6.8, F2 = 1.382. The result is 37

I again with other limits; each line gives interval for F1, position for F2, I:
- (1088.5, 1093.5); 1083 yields 53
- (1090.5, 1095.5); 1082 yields 56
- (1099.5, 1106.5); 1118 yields 92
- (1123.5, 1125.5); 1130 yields 4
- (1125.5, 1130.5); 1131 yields 41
